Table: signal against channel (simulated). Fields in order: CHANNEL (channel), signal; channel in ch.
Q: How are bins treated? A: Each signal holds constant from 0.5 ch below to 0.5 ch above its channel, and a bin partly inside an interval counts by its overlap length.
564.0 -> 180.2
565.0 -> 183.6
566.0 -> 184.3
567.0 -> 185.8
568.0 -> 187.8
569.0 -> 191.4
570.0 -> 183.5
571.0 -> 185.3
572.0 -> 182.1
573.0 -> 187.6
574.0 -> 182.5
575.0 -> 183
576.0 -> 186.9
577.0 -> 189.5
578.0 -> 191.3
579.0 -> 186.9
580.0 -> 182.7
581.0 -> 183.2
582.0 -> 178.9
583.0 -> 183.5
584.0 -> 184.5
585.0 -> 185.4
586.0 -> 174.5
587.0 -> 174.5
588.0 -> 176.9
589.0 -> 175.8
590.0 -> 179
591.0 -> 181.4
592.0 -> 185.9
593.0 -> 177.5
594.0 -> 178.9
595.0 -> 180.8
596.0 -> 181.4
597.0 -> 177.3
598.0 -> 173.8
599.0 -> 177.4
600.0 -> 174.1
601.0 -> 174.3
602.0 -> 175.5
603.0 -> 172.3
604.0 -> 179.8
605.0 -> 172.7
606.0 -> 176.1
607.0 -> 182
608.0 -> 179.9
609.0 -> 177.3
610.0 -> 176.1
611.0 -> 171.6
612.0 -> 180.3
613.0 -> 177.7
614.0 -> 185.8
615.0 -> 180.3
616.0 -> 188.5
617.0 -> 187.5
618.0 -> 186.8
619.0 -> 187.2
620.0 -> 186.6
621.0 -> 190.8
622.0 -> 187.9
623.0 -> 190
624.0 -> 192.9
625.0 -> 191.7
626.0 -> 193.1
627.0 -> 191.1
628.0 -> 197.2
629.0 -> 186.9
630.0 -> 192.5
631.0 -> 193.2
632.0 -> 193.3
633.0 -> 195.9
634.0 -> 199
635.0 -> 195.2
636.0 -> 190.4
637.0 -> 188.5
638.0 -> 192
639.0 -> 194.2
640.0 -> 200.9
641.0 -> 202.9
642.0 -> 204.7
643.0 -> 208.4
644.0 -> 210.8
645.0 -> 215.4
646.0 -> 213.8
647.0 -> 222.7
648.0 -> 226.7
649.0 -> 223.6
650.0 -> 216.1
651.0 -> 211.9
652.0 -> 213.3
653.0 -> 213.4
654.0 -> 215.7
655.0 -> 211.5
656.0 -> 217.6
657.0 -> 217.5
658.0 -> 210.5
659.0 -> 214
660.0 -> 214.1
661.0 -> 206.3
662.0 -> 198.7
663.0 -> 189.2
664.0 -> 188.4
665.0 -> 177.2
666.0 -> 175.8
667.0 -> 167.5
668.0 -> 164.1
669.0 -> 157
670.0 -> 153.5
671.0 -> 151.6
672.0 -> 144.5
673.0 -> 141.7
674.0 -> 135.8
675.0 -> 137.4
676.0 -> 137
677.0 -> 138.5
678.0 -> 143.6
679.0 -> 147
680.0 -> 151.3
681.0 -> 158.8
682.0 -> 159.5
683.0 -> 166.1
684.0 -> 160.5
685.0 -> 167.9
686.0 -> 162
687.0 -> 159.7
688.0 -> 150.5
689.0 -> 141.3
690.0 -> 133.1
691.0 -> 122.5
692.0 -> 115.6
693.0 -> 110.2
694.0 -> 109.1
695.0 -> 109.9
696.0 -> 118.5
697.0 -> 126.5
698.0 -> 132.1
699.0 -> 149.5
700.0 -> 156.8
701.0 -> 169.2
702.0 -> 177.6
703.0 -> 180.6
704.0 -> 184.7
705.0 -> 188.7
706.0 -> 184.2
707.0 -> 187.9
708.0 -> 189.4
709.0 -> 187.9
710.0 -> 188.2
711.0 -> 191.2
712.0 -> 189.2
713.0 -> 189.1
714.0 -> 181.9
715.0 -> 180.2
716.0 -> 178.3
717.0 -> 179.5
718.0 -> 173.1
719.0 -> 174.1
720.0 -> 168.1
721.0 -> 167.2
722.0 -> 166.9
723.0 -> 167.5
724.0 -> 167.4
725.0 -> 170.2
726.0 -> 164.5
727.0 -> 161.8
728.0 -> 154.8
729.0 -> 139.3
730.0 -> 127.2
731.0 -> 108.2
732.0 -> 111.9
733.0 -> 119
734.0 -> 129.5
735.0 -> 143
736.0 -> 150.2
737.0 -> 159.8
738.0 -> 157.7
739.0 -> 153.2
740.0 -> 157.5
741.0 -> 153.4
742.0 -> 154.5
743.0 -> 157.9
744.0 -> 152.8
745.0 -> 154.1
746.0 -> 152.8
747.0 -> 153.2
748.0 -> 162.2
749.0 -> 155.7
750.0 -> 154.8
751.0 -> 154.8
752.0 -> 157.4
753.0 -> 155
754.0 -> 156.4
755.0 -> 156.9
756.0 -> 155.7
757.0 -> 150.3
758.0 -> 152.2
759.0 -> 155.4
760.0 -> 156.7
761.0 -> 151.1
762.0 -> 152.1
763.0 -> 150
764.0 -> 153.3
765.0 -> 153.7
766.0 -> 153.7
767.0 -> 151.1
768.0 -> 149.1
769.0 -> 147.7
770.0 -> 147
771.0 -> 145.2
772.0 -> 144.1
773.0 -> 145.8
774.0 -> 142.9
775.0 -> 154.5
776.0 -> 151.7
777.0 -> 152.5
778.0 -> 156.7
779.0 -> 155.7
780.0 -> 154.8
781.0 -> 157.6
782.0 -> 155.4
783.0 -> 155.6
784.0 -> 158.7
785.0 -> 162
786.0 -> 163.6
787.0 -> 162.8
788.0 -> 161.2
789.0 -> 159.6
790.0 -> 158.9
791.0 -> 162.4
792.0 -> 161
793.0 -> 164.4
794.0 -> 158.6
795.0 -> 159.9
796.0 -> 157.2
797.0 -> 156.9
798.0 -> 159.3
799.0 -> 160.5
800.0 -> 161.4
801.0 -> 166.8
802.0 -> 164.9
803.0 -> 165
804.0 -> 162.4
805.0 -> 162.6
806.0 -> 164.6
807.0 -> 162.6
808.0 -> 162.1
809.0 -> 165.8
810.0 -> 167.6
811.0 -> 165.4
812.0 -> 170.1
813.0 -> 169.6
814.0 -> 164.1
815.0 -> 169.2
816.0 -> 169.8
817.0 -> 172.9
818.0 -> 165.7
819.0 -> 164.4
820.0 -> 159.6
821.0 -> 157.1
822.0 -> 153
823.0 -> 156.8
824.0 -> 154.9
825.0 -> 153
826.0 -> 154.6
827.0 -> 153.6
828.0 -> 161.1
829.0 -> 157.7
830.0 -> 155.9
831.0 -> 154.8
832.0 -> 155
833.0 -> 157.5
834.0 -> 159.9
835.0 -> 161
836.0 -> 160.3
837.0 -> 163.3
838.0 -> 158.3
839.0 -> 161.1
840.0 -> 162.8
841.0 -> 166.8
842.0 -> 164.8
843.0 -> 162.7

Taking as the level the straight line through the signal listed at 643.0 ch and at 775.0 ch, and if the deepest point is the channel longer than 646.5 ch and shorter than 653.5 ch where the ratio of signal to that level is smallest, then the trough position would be 651.0 ch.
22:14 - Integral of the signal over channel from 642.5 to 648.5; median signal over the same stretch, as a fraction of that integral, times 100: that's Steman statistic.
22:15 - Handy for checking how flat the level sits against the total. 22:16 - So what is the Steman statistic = 16.5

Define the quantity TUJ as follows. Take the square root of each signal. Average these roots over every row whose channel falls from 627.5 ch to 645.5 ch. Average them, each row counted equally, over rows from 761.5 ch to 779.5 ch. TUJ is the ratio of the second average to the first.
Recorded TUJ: 0.87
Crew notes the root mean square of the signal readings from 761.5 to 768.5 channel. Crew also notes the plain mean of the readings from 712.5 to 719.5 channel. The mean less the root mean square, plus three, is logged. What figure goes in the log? 31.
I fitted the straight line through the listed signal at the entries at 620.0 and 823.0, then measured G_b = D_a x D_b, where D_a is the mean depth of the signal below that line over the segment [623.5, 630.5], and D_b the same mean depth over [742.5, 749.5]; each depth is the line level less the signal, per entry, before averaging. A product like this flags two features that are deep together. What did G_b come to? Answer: -83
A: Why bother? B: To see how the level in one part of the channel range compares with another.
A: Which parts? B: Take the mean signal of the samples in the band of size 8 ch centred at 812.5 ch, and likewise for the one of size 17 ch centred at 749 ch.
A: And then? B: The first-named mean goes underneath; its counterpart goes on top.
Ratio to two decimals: 0.93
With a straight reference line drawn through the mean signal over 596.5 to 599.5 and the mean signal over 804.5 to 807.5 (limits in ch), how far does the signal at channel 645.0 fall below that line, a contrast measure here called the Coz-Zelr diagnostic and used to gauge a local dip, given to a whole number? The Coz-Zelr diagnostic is -42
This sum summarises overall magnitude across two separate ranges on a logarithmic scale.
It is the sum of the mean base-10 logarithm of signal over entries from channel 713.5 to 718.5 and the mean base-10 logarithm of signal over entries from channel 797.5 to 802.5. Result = 4.46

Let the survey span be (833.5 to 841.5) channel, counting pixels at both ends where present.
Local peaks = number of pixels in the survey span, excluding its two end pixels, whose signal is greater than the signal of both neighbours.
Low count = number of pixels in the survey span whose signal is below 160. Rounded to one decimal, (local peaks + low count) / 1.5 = 2.7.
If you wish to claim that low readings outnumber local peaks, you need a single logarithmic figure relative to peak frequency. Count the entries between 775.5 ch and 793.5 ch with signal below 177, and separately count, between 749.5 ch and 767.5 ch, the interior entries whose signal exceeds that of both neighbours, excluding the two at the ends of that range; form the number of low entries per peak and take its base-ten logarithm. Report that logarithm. 0.65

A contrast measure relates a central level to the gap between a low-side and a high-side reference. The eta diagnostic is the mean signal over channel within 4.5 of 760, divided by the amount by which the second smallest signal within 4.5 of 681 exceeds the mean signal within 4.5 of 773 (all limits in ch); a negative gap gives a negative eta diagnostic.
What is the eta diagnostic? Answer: -35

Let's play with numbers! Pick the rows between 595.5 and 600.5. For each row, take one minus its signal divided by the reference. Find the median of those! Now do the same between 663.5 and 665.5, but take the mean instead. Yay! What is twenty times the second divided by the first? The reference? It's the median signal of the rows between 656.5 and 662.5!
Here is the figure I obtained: 17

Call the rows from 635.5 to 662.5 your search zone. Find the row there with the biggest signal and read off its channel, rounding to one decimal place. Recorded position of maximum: 648.0 ch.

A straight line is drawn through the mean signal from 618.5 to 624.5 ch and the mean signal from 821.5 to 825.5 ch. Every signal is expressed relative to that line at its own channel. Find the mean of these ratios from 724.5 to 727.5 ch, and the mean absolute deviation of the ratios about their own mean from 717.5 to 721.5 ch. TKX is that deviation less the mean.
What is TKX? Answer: -0.95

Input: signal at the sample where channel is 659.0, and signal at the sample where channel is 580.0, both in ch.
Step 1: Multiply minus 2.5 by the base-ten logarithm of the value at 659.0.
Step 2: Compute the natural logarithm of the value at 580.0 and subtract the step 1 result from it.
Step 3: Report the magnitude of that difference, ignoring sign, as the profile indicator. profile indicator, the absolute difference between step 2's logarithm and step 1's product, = 11.0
